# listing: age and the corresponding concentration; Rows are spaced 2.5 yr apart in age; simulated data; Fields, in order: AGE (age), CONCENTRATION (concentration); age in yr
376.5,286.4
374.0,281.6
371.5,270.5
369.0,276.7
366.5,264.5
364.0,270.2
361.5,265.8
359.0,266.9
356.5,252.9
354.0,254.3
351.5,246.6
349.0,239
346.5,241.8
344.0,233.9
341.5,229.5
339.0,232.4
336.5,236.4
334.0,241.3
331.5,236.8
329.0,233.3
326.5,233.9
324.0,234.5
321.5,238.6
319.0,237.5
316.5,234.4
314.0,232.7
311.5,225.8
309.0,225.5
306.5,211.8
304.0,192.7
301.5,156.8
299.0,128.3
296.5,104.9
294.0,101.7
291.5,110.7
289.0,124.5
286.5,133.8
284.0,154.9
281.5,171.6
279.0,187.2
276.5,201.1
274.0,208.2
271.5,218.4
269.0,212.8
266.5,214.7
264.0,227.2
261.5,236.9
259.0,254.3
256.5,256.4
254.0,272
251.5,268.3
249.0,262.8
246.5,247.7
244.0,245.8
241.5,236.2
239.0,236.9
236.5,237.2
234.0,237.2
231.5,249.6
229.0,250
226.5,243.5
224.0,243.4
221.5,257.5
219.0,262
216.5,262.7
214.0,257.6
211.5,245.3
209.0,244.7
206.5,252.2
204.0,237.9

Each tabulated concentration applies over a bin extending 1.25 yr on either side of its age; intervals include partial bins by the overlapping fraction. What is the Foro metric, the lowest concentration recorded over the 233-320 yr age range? 101.7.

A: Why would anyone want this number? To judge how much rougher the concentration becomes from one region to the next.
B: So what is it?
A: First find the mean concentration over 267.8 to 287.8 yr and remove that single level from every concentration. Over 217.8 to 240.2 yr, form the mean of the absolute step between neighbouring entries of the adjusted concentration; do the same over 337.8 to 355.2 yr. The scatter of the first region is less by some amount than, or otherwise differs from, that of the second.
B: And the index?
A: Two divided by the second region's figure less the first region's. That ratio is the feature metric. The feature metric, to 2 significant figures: 2.6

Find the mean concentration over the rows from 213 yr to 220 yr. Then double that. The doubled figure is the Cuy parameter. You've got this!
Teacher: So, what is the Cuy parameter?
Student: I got 522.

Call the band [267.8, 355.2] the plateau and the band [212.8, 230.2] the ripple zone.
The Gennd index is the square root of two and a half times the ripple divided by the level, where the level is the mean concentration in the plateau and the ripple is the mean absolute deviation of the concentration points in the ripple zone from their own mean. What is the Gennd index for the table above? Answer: 0.29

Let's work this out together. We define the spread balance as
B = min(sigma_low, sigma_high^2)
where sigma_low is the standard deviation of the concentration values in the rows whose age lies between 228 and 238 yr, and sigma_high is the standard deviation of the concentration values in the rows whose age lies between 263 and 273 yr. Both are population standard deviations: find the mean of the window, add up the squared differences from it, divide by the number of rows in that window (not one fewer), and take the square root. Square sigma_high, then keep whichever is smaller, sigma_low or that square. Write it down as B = 6.3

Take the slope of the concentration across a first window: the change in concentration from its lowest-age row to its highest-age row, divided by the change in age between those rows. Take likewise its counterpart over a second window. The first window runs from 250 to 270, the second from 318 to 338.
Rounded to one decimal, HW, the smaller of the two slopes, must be -3.2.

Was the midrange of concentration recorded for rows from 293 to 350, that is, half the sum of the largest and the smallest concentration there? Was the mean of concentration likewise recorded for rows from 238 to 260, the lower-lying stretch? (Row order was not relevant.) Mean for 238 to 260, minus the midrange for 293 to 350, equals 82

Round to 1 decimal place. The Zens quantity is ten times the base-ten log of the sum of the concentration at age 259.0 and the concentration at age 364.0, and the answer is 27.2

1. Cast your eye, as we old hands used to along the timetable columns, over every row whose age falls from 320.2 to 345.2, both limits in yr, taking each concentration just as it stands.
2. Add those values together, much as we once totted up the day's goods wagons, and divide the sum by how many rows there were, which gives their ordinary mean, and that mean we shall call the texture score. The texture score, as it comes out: 235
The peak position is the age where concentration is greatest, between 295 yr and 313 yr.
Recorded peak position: 311.5 yr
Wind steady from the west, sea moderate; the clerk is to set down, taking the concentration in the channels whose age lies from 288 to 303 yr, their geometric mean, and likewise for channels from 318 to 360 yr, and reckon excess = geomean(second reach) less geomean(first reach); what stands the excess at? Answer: 121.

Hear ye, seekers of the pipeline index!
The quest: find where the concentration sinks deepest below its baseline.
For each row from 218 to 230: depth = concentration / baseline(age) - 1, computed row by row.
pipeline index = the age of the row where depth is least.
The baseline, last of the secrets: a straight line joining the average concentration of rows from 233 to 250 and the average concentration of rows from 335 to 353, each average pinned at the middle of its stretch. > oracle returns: 224.0 yr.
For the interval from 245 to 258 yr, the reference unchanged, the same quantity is 246.5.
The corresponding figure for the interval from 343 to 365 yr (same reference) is 344.0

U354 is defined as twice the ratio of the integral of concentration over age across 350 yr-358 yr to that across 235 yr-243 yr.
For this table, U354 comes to 2.12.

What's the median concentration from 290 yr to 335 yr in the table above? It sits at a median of 229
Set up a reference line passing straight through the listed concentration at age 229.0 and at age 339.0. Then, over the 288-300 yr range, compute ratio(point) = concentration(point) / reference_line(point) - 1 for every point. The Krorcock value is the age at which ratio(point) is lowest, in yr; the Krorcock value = 294.0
